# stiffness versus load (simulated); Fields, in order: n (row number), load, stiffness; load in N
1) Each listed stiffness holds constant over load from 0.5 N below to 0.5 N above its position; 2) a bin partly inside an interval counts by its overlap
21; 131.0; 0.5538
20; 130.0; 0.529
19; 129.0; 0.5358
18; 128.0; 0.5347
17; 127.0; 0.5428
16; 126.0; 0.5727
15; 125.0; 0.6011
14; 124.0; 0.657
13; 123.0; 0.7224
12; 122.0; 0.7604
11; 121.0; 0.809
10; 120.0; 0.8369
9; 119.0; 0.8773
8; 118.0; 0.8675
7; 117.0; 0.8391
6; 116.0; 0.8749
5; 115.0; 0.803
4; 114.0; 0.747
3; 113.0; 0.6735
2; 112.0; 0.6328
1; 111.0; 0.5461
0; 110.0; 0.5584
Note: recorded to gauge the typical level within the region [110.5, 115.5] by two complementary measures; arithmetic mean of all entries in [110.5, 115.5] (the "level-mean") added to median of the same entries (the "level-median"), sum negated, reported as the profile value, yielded -1.35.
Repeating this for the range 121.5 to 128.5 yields -1.23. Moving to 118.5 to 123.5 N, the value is -1.61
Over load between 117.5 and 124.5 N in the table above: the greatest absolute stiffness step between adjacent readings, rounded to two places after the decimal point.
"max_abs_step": 0.07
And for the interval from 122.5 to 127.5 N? 0.07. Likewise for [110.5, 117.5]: 0.09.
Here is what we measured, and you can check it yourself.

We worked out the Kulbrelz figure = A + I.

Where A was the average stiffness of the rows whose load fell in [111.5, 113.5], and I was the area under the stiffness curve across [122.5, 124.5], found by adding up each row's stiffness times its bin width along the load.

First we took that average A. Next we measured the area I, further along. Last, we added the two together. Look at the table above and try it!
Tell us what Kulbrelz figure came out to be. 2.0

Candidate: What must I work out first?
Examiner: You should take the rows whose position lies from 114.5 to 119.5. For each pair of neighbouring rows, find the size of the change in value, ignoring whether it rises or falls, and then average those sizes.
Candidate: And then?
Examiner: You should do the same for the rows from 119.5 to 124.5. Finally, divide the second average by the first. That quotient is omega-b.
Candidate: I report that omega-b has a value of 1.23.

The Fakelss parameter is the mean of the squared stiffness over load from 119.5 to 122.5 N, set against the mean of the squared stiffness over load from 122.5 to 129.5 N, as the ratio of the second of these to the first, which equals 0.6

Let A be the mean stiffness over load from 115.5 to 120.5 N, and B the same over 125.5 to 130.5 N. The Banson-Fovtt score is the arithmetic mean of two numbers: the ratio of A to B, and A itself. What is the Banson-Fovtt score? 1.22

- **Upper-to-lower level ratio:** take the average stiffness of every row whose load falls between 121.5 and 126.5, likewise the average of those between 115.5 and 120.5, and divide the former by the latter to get 0.77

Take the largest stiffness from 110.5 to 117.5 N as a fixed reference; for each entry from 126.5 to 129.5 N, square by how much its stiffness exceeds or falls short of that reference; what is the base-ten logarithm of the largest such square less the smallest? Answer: -2.3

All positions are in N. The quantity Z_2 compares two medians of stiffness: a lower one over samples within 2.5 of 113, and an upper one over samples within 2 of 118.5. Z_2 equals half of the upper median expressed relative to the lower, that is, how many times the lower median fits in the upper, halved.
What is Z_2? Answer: 0.63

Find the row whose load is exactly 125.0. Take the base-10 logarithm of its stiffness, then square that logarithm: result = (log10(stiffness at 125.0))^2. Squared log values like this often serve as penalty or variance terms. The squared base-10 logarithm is 0.05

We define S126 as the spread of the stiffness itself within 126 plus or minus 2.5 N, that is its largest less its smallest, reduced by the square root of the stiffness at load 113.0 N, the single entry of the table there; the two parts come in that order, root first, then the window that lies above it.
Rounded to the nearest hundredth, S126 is -0.70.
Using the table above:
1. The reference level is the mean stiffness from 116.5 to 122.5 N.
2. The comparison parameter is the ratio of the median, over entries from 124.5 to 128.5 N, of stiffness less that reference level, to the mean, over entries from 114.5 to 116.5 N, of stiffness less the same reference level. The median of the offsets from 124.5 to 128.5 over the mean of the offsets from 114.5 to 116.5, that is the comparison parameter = -38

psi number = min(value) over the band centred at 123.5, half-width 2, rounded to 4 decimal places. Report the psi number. 0.6011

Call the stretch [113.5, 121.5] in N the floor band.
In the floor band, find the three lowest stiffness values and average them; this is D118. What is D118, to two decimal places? 0.79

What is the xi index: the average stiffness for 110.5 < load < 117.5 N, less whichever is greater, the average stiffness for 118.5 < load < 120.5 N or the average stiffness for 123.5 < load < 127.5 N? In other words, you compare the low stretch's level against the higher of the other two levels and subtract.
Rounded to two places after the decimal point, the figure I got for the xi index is -0.13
